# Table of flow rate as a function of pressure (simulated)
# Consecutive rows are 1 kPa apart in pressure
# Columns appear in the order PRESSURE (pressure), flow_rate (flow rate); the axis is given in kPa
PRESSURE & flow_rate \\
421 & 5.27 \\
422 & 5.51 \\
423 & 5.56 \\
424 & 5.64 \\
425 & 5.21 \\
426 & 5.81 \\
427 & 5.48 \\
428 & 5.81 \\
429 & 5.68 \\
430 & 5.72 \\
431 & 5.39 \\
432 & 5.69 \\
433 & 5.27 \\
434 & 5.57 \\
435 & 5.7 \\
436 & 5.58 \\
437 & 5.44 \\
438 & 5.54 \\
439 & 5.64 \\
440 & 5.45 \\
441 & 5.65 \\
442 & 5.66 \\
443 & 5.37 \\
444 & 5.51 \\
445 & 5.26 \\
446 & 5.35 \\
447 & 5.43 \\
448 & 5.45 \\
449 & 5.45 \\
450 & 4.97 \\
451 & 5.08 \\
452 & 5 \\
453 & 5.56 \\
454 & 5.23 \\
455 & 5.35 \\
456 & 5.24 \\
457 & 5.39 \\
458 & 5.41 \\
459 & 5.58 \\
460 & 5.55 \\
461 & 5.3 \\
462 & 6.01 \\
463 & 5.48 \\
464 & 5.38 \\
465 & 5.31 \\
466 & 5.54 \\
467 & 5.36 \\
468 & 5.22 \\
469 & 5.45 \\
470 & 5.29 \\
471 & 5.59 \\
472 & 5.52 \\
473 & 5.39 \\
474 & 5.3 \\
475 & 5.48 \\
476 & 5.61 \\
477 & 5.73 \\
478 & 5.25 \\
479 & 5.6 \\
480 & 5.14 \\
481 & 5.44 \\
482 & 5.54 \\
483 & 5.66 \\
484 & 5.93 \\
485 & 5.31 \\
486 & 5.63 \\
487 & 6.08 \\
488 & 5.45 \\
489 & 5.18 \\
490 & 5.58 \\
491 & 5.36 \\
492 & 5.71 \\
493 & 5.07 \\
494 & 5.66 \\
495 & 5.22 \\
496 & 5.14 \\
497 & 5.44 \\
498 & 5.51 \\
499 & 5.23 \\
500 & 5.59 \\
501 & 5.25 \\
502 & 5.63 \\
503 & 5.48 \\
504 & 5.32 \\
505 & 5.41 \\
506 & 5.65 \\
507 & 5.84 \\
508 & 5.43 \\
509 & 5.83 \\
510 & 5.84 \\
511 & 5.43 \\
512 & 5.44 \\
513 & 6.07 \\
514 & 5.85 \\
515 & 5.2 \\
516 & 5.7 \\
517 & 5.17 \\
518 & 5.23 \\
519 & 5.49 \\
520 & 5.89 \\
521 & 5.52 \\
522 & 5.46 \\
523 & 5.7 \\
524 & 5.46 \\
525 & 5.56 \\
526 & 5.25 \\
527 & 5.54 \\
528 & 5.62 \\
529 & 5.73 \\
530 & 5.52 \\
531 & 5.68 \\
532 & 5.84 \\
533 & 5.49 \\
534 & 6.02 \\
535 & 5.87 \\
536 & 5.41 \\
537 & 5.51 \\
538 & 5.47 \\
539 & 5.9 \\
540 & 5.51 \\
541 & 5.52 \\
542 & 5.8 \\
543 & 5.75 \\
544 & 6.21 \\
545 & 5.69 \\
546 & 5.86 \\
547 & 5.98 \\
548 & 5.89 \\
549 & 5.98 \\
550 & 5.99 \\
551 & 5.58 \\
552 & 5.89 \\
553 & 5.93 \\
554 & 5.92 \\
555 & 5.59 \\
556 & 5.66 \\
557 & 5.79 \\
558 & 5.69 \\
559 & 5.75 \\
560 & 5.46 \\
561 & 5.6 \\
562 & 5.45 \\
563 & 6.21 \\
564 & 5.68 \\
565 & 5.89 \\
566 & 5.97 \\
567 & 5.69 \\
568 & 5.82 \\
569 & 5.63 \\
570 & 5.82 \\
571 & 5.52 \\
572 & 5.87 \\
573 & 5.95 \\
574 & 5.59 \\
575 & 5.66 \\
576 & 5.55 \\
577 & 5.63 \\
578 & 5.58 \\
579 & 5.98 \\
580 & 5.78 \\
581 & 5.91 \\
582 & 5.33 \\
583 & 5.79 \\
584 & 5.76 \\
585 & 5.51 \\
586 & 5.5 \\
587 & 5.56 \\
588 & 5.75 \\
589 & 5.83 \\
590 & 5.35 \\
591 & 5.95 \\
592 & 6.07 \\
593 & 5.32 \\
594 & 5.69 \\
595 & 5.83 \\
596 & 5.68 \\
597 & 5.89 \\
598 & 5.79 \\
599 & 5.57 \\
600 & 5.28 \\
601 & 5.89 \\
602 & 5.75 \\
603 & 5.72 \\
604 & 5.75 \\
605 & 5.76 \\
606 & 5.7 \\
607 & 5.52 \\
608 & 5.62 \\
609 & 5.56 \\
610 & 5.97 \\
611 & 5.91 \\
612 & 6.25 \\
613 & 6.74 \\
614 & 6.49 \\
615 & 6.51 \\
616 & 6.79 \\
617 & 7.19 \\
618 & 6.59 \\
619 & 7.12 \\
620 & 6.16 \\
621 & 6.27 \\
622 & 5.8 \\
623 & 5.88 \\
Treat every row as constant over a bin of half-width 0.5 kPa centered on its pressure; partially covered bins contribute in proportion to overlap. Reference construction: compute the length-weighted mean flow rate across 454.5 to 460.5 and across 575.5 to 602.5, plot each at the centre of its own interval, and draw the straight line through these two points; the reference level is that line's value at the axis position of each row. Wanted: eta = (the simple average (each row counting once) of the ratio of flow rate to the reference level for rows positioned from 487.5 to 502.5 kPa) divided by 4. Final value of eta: 0.246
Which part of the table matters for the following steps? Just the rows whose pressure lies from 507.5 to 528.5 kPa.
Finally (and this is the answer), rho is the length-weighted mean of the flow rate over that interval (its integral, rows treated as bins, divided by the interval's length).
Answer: 5.56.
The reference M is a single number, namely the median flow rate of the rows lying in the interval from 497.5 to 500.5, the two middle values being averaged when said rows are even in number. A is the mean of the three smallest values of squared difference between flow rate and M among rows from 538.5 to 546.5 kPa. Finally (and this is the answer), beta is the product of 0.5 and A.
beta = 0.0054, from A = 0.011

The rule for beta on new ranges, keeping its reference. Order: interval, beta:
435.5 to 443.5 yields 0.0016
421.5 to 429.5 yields 0.0006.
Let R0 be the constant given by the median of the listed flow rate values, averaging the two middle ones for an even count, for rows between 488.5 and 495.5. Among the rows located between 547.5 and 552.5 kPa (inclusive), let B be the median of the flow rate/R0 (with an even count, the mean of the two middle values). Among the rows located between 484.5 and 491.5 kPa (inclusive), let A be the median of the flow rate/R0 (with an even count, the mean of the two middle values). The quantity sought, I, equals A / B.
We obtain 0.93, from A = 1.02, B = 1.10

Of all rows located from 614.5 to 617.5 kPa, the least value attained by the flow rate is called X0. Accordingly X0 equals 6.51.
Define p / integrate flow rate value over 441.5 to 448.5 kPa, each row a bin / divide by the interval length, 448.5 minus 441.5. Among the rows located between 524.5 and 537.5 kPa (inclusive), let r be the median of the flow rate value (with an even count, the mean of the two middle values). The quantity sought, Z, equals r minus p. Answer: 0.13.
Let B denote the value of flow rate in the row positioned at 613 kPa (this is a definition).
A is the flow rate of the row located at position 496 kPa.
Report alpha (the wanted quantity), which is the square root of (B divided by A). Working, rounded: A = 5.14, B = 6.74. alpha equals 1.15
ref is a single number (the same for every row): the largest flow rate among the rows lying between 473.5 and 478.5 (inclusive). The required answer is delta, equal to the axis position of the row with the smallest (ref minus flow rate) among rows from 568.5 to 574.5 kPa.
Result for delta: 573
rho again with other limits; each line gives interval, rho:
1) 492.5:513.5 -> 5.50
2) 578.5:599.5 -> 5.71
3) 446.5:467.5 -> 5.38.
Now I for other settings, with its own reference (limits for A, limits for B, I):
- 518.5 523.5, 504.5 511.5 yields 0.98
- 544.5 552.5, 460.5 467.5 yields 1.09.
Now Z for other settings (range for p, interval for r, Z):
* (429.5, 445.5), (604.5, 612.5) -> 0.20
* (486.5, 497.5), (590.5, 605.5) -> 0.31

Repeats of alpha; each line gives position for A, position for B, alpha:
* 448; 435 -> 1.02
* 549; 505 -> 0.95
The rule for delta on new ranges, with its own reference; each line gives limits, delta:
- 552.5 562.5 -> 553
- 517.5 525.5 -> 520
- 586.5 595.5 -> 592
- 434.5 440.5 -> 435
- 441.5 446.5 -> 442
